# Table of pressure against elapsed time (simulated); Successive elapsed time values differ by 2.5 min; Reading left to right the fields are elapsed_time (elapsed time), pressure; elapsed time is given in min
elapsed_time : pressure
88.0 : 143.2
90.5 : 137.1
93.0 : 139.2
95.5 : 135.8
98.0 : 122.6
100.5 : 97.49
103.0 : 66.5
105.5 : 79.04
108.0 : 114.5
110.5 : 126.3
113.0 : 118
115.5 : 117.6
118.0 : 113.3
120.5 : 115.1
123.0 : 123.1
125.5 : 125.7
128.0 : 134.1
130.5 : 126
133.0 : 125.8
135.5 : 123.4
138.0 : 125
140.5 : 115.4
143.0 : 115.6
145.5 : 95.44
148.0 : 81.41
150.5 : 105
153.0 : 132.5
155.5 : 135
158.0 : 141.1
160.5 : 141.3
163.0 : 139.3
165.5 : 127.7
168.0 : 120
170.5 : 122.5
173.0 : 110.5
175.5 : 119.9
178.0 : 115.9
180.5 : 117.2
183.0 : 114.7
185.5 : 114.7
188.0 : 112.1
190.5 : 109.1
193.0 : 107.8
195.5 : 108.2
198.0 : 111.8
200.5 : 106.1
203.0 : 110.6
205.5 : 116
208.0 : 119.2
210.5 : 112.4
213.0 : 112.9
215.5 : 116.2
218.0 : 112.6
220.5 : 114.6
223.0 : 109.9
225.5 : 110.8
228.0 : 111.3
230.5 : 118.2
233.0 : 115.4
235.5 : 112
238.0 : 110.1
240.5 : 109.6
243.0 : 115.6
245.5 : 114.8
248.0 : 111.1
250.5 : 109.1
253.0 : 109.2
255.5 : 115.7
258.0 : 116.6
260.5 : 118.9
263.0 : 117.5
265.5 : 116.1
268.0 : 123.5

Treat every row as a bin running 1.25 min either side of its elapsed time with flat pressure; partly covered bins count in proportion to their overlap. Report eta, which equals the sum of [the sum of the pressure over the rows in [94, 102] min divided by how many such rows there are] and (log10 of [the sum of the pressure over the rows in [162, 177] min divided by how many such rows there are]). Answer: 121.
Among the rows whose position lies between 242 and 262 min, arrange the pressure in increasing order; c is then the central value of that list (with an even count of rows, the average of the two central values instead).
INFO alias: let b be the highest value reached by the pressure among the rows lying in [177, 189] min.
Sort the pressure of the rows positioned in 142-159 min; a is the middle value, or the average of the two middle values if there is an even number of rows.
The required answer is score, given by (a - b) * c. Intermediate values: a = 116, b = 117.2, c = 115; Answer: -184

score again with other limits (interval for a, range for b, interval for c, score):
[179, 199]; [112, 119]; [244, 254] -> -666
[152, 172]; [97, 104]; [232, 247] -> 1264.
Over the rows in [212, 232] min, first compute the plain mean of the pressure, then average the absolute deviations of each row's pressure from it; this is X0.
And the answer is 2.3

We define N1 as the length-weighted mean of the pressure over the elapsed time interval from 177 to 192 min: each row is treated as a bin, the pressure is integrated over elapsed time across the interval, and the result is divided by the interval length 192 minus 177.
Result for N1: 114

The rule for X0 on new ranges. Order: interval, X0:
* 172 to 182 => 2.7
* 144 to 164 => 20.6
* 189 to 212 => 3.2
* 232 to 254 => 2.3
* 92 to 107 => 25.8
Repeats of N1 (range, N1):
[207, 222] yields 114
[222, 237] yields 113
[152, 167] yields 136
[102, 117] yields 104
